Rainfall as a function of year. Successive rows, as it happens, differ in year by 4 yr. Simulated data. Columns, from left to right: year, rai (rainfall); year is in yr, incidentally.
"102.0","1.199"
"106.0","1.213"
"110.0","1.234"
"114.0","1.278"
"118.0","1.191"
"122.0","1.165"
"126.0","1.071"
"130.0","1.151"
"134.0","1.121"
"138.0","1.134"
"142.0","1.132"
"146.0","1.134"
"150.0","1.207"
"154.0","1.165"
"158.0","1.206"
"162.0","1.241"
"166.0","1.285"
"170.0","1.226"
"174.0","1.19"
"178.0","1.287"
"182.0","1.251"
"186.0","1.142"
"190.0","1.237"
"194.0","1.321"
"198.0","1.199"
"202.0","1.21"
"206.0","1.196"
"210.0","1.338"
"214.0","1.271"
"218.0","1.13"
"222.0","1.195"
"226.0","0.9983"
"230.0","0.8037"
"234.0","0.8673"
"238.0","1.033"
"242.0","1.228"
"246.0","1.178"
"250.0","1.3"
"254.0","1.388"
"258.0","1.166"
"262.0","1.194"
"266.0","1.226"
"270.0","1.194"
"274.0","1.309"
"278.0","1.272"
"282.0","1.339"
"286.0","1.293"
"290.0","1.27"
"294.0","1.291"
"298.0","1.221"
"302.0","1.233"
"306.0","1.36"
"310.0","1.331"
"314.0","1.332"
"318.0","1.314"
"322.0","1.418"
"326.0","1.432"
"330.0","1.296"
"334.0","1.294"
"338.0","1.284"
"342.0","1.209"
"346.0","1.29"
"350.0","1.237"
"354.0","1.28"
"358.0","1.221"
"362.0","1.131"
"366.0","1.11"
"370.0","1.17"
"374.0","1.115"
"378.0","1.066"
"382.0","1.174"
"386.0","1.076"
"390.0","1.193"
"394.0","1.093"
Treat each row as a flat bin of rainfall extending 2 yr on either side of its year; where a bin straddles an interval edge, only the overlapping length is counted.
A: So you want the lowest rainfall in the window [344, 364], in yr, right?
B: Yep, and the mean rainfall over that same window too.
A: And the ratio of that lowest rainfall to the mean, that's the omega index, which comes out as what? 0.92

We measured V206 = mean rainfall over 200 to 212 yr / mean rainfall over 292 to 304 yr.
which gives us 1.00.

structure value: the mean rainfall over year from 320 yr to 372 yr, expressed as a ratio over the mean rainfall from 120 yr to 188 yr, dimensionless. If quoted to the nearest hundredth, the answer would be 1.06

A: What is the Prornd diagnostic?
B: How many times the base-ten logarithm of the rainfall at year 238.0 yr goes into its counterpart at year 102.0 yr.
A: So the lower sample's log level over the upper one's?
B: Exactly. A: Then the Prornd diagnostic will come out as 5.59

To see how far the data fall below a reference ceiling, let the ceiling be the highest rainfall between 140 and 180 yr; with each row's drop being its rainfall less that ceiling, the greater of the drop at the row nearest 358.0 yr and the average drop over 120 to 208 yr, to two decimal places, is -0.07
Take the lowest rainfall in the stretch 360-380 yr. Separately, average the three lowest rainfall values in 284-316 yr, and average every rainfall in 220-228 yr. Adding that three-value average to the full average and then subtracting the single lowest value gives 1.27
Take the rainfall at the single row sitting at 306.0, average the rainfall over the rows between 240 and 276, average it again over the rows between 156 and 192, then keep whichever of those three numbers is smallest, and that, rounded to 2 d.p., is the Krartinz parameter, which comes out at 1.23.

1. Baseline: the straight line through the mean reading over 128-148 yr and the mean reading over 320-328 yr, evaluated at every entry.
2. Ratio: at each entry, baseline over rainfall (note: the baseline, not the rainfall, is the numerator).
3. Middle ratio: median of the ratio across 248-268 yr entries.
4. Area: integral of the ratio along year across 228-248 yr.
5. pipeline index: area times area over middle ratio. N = 618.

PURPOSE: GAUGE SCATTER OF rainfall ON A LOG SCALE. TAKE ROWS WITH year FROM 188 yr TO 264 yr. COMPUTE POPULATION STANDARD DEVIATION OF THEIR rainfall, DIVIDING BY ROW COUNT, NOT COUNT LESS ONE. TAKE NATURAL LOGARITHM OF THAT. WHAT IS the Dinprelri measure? -1.91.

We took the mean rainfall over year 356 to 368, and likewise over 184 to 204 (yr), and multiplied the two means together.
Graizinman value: 1.41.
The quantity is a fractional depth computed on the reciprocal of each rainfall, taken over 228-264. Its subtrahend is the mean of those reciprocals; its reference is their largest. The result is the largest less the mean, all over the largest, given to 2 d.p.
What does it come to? 0.27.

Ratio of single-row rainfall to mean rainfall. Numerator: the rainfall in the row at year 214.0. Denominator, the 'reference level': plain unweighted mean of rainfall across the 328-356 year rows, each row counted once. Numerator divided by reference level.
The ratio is 1.00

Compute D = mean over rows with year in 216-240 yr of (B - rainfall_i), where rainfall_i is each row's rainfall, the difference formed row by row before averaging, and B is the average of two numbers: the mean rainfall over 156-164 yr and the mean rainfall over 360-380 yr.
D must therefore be 0.17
